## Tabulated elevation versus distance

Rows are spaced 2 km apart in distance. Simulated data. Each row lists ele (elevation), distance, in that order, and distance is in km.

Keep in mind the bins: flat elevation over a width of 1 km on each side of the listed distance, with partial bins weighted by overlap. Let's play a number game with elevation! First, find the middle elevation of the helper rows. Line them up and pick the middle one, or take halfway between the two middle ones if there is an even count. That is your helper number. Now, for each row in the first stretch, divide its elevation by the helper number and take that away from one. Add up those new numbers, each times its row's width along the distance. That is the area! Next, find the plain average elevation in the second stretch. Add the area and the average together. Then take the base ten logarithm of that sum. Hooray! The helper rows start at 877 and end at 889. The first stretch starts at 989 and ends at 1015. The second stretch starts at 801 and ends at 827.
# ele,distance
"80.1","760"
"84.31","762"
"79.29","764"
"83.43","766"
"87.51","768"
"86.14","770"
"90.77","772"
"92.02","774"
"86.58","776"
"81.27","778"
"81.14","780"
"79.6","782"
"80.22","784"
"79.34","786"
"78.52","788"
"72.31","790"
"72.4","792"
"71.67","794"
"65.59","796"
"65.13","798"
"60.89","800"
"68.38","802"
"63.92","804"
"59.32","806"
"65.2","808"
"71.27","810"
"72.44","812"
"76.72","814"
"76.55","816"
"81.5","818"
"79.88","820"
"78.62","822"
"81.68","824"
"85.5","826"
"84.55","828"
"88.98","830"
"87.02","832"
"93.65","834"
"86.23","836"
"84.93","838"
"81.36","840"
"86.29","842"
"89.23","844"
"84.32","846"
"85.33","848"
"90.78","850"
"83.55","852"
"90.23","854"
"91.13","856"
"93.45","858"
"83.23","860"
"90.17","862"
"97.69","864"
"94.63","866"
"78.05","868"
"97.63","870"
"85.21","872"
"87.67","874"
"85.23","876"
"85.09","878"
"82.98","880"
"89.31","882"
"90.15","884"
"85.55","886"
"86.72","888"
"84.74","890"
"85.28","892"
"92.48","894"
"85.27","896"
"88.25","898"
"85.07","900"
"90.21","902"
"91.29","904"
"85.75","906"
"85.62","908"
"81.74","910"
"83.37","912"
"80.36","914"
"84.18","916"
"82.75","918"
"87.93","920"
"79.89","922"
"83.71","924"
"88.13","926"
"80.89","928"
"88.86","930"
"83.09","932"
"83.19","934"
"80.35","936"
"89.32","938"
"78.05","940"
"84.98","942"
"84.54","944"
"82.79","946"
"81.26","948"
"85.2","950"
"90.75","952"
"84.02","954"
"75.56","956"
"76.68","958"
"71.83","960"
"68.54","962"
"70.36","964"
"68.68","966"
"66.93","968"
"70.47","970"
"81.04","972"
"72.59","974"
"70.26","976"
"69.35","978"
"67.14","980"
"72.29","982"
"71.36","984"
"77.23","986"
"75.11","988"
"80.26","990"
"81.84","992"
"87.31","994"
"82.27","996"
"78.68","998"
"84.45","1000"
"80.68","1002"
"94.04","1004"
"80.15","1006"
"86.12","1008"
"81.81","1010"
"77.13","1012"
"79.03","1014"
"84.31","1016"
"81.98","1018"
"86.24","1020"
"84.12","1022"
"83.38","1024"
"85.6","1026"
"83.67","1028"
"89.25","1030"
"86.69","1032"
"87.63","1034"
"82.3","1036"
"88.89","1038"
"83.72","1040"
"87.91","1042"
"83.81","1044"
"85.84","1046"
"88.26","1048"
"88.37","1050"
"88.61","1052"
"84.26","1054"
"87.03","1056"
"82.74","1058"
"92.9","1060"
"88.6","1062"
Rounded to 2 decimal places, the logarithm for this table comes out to 1.87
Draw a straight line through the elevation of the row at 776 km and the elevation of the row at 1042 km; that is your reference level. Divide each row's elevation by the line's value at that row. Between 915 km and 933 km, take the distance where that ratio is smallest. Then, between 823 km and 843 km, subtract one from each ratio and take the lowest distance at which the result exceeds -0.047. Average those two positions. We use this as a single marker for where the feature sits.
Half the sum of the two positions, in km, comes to 874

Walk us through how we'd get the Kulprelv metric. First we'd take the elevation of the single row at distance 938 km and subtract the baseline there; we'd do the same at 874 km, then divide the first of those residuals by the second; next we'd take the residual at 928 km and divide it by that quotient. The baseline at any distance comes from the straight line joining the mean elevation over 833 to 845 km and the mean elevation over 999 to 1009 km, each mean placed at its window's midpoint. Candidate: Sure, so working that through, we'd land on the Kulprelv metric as -2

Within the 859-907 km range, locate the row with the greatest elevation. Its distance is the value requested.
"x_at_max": 864 km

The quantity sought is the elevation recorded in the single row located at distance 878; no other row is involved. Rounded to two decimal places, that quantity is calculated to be 85.09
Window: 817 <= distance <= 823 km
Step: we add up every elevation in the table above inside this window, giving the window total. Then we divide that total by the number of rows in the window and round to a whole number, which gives 80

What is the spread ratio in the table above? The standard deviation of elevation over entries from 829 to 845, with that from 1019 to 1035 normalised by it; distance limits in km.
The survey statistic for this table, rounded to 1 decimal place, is 0.6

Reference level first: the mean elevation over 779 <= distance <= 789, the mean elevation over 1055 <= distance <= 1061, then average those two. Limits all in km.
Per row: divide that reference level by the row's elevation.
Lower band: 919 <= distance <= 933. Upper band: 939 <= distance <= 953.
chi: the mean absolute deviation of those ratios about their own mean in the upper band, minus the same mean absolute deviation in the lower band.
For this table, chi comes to -0.003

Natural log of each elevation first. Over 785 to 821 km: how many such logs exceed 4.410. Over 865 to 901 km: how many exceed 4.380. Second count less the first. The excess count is 17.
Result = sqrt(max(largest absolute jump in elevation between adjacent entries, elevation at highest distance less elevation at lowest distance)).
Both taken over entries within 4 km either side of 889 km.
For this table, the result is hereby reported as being 1.4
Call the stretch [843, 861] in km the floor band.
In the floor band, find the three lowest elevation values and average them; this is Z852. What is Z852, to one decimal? 83.7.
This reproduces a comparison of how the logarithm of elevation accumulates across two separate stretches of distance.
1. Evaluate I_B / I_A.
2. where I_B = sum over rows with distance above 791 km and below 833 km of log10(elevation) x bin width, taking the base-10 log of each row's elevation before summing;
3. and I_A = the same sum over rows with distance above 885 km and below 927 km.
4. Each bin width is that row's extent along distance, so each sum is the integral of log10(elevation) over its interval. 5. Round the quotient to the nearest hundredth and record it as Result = 0.97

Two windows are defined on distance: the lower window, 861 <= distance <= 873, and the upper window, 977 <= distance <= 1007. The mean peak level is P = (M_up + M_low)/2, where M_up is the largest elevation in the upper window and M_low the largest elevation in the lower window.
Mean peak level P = 95.9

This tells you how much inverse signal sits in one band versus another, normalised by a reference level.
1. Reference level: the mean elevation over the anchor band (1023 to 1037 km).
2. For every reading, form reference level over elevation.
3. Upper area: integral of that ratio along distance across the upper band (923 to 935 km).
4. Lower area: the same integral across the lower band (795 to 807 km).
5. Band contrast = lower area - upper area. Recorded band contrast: 4.0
